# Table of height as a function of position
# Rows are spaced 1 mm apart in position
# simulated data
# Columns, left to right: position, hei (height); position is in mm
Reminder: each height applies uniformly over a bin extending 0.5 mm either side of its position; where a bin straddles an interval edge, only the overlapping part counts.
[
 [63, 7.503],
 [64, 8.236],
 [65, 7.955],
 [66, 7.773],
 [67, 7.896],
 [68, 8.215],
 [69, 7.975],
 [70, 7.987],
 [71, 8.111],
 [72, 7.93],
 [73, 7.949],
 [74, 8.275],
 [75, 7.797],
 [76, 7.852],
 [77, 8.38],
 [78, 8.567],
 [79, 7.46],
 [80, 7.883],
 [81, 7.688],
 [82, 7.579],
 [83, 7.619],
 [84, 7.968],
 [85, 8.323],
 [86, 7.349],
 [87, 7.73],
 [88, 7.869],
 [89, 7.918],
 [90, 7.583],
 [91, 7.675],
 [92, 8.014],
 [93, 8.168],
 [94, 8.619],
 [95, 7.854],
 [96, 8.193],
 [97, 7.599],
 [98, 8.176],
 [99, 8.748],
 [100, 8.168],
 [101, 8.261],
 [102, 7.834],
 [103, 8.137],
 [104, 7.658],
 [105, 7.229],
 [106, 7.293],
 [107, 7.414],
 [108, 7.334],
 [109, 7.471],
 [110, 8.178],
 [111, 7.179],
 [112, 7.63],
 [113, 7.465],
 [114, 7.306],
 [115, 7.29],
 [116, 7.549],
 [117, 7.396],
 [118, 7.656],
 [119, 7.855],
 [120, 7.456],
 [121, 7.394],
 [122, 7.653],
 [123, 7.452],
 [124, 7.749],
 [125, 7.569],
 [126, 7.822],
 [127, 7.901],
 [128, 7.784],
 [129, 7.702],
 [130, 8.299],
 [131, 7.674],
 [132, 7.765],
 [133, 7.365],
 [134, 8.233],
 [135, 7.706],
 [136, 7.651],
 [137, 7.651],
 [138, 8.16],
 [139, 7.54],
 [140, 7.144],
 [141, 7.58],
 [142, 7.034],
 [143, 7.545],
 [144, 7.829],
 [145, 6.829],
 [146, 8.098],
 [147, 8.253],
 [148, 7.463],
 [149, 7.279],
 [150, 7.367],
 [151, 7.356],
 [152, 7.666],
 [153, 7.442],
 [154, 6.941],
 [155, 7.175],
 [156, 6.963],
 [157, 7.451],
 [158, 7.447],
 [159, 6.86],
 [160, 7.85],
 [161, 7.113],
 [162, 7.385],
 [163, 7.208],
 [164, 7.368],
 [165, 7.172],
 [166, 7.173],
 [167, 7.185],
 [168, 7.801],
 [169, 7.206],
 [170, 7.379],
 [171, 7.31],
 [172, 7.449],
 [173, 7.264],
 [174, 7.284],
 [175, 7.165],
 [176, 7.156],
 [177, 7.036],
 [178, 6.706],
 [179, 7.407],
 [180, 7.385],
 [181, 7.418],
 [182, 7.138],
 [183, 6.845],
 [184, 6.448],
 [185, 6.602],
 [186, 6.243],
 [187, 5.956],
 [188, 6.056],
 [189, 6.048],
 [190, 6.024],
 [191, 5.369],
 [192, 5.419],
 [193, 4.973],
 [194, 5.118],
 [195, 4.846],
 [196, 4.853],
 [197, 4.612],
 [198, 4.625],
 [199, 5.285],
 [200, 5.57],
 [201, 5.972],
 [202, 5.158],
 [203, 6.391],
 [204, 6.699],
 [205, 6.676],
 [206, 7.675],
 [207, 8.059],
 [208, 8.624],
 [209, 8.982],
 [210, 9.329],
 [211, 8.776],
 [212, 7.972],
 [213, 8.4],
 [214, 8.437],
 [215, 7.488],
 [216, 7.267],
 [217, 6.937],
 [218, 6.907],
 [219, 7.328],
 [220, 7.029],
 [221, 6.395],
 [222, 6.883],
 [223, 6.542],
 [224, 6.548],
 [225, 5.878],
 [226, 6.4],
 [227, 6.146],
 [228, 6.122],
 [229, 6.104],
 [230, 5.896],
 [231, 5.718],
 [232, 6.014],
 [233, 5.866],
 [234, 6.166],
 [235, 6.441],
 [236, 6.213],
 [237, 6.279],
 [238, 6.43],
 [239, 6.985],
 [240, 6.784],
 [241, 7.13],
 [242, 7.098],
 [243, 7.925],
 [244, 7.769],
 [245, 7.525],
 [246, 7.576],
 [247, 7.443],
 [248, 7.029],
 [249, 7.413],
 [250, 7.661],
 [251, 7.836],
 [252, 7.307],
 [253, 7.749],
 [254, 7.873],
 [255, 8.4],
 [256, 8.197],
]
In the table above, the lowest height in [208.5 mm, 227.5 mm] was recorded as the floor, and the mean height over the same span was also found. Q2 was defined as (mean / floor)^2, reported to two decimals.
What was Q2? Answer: 1.56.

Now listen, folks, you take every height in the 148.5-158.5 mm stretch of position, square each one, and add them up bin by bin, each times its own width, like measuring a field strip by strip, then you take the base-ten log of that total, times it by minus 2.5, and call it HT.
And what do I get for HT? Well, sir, -6.82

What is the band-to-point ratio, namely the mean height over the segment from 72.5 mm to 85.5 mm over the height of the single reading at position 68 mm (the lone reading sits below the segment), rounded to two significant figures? 0.97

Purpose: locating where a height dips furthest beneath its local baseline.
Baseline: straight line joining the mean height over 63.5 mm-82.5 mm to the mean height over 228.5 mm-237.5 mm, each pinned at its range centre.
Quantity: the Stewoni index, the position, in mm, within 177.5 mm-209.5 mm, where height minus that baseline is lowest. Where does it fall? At 197 mm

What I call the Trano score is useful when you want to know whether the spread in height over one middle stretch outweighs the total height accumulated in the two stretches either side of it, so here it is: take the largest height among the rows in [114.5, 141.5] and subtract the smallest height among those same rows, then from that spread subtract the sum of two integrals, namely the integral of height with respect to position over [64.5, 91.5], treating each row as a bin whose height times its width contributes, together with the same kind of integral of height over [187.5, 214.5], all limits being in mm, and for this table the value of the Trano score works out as -388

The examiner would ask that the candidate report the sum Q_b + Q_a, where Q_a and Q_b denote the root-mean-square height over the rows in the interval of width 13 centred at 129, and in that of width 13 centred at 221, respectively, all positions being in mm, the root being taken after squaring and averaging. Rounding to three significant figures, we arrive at 14.5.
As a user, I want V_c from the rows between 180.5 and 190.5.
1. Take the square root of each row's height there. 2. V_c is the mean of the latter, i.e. 2.54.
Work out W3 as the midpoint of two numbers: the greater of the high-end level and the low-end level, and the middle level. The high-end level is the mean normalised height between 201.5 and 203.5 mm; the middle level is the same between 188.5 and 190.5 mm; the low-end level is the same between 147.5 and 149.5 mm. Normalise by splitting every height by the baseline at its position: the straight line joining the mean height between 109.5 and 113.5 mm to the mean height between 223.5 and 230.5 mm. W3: 0.97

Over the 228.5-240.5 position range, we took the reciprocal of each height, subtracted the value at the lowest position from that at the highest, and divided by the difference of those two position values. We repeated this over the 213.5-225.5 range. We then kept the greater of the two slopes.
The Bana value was 0.0047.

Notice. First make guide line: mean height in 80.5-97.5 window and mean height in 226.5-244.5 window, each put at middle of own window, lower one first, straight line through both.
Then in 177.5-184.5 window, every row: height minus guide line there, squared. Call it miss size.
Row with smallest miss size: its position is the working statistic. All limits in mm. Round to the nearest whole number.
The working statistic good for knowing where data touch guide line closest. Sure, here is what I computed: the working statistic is 182 mm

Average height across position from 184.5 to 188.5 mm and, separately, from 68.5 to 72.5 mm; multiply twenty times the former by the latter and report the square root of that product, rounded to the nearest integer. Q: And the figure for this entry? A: 32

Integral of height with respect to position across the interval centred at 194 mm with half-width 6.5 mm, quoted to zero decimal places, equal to 69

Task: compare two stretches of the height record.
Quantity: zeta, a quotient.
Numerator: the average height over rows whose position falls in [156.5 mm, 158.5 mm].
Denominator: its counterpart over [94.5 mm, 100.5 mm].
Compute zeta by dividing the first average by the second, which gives 0.92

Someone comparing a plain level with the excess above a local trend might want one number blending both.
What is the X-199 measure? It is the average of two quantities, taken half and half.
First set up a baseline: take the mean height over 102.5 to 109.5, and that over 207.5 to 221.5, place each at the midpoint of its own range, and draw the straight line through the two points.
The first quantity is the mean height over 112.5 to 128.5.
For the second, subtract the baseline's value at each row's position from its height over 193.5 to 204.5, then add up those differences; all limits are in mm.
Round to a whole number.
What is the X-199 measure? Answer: -10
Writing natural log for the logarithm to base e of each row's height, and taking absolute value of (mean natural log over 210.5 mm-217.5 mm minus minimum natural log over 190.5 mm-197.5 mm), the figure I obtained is 0.53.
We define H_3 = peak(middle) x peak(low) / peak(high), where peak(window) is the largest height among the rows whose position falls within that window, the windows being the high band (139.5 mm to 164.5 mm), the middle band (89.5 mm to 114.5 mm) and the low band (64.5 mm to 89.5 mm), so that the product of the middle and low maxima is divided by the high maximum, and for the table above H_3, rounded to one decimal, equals 9.1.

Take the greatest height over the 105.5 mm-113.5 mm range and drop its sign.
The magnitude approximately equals 8.2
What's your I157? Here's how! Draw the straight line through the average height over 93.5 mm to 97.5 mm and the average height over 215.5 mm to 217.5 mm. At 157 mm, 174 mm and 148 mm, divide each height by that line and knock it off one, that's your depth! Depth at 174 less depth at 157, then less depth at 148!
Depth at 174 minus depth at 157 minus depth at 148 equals -0.02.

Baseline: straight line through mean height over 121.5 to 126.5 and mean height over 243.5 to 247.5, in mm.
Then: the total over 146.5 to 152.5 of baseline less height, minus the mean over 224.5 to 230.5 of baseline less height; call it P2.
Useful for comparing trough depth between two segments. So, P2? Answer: -1.1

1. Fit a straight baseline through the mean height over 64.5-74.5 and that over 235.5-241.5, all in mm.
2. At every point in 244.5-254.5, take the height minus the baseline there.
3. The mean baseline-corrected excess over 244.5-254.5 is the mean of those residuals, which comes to 1.0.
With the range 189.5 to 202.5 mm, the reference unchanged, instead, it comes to -1.8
